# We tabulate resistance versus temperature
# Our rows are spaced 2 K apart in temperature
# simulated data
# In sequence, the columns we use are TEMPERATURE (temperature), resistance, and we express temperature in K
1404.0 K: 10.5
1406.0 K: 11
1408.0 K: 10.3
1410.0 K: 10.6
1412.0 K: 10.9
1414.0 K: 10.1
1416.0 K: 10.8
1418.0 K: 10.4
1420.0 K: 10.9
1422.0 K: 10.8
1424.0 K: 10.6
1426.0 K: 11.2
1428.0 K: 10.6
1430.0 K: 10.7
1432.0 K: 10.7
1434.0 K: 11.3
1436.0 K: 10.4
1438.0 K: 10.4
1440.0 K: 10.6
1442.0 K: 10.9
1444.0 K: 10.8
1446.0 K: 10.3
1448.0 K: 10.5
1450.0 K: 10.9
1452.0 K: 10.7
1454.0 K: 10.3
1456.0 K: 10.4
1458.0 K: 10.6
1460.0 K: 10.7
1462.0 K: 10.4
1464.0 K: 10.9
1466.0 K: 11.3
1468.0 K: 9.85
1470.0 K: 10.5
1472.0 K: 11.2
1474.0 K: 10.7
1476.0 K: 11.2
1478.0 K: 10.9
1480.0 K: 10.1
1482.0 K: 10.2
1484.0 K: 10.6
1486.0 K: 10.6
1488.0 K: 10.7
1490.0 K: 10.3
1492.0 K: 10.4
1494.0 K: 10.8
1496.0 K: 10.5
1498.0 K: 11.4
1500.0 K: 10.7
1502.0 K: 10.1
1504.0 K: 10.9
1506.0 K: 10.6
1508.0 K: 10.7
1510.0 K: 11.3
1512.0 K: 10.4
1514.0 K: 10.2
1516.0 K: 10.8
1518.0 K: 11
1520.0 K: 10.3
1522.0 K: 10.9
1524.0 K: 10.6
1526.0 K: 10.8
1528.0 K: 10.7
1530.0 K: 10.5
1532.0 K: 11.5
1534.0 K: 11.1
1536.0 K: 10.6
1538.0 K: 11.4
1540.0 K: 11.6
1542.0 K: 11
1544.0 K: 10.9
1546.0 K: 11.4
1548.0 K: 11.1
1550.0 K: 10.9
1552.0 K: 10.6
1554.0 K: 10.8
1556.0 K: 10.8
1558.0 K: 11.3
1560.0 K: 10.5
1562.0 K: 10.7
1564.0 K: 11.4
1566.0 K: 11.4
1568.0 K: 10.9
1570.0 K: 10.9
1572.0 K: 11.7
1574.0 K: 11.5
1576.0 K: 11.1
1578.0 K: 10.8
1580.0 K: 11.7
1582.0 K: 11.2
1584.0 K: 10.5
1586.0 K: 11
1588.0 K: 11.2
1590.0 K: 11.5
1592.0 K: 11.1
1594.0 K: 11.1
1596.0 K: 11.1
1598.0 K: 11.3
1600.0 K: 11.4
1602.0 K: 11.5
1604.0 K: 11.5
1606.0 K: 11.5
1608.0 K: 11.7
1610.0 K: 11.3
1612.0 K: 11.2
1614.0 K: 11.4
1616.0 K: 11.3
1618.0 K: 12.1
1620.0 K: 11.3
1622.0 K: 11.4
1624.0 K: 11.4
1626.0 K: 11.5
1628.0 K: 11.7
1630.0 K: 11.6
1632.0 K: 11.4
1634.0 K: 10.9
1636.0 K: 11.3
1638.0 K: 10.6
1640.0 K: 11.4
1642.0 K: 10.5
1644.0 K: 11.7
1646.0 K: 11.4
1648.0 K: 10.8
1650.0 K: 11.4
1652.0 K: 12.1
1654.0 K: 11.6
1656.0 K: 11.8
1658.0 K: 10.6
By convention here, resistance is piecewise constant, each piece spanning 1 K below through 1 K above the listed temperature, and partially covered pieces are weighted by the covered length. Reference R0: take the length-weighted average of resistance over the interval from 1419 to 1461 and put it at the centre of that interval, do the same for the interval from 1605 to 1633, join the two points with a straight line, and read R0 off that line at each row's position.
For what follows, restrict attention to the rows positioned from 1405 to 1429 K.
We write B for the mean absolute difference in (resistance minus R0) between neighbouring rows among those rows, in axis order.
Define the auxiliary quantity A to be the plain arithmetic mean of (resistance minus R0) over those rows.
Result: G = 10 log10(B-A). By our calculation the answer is -4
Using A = 0.11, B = 0.47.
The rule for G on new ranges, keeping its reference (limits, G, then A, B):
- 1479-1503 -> -1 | -0.38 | 0.36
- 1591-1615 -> -7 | -0.07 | 0.12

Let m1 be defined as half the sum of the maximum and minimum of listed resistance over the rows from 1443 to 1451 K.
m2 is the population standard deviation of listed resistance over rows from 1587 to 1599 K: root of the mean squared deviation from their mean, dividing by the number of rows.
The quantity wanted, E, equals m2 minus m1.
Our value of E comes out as -10.5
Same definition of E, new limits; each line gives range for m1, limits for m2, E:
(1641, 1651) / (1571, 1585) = -10.7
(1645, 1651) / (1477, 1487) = -10.8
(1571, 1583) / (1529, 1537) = -10.8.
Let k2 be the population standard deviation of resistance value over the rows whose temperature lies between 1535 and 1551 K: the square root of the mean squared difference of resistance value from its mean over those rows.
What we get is 0.31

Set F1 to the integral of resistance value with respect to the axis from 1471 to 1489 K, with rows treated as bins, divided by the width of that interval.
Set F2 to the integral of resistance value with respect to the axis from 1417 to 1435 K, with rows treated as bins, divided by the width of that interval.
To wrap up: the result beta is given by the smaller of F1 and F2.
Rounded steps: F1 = 10.7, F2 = 10.8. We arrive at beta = 10.7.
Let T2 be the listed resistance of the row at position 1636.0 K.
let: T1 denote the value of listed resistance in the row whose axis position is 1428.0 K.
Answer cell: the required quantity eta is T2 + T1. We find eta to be 21.9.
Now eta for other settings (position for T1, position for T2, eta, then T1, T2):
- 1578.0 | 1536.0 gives 21.4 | 10.8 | 10.6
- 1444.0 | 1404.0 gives 21.3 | 10.8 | 10.5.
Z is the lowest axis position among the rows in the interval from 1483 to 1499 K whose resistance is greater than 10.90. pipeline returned 1498.0 K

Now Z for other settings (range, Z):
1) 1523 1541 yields 1532.0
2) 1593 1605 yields 1594.0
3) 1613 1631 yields 1614.0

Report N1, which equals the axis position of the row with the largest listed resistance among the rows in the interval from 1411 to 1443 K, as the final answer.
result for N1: 1434.0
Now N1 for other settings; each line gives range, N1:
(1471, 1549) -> 1540.0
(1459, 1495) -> 1466.0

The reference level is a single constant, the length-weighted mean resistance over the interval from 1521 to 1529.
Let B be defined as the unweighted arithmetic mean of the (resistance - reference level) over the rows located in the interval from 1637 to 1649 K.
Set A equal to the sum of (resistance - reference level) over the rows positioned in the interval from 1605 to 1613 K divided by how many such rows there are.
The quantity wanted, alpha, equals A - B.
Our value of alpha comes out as 0.36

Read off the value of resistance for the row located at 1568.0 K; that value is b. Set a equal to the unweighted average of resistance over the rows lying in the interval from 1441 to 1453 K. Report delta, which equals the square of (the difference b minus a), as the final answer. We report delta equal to 0.05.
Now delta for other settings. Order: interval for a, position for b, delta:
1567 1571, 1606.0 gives 0.36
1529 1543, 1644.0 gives 0.36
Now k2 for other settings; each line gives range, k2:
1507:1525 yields 0.33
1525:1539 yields 0.37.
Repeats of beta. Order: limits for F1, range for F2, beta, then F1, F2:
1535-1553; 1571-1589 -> 11.1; 11.1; 11.2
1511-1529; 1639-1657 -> 10.6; 10.6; 11.4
